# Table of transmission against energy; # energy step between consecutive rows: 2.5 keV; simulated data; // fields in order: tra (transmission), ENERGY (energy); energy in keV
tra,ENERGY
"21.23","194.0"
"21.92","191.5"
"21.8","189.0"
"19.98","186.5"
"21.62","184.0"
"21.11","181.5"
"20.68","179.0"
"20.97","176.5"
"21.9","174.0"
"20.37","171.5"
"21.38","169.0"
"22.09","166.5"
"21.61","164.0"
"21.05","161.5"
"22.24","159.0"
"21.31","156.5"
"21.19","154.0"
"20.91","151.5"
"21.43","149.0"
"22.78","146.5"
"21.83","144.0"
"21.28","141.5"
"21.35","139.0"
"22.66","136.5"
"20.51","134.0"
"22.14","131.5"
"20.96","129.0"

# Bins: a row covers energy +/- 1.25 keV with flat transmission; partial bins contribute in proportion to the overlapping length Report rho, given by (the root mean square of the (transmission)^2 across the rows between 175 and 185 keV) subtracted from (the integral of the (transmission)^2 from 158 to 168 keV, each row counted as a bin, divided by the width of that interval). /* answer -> 27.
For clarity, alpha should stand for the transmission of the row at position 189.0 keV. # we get 21.8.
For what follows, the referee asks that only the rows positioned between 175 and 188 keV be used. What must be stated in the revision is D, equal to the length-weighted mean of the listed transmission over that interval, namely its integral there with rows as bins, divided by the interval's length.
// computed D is 20.91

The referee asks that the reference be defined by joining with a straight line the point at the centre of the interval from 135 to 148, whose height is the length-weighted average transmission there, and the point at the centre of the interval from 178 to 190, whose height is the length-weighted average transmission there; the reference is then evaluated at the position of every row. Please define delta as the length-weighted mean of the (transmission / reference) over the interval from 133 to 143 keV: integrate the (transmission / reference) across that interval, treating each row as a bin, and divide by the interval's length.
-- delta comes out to 0.976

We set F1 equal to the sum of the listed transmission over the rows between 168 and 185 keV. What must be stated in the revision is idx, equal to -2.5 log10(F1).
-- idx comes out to -5.43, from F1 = 148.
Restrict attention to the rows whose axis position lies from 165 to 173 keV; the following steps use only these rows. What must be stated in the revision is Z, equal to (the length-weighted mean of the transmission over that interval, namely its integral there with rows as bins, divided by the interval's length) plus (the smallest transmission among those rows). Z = 41.68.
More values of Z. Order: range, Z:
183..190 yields 41.07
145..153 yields 42.60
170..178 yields 41.45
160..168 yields 42.65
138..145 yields 42.76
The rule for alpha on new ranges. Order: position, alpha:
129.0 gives 20.96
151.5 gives 20.91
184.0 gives 21.62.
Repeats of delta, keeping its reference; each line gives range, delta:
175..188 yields 0.992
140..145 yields 0.982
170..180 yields 0.989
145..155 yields 0.992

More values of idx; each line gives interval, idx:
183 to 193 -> -4.83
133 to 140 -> -4.52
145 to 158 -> -5.08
